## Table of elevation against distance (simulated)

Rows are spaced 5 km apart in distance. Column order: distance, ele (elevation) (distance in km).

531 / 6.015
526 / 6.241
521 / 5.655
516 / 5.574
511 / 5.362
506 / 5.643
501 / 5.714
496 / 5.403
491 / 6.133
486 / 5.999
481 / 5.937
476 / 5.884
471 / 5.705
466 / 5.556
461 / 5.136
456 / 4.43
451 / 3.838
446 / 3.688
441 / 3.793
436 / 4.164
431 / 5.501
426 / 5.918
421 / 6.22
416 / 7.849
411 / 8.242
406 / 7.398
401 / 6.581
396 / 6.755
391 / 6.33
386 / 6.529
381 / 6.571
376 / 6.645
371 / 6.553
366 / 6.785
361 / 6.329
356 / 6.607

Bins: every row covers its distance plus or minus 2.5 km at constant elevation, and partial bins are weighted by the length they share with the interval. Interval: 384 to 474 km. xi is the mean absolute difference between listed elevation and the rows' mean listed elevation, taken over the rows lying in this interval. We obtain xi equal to 1.1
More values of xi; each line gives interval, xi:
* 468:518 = 0.2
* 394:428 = 0.7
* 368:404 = 0.1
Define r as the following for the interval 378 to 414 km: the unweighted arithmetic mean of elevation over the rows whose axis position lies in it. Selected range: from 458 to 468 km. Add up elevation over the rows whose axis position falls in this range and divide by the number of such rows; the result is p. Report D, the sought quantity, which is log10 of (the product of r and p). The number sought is 1.57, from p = 5.35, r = 6.9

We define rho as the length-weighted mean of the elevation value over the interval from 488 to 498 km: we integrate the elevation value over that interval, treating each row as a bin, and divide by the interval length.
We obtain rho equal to 5.8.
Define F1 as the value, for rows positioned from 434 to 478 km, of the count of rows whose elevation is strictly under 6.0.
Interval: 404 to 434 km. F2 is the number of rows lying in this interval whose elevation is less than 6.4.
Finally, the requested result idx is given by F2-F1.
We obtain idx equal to -6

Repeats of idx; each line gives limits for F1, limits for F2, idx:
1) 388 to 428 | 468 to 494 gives 4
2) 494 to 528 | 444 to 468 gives -1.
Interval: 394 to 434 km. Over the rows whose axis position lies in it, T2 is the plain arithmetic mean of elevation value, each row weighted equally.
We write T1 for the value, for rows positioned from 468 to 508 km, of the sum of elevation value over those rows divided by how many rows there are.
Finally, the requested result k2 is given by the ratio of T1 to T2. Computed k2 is 0.85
